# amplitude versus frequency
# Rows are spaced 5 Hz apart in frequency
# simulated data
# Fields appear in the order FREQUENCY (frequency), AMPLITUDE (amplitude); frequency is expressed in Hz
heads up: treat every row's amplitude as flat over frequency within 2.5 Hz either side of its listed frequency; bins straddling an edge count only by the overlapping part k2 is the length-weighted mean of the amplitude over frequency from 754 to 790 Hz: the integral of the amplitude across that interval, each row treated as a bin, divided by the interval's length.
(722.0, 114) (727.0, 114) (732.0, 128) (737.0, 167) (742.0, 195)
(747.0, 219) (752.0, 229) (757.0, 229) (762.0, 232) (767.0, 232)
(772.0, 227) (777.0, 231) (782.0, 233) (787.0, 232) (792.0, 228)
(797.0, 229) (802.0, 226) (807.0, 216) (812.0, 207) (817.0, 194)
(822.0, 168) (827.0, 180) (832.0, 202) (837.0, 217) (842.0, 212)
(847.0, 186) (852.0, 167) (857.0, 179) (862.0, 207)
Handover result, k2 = 231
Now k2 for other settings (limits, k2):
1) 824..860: 192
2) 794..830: 203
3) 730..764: 200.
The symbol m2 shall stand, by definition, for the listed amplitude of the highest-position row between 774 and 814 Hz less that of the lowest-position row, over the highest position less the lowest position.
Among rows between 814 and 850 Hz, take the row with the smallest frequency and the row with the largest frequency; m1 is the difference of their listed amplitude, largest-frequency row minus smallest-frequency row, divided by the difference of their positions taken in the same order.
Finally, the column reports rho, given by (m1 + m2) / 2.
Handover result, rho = -0.5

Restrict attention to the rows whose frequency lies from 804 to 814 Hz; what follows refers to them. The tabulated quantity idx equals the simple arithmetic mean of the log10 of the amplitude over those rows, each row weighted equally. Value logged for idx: 2.33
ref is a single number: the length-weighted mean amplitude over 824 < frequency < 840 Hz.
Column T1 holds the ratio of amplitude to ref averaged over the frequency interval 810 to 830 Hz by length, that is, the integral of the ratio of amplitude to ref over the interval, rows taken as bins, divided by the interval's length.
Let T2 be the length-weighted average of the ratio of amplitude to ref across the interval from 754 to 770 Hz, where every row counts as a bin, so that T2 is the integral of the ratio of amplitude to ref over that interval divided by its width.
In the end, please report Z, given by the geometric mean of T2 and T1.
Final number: 1.04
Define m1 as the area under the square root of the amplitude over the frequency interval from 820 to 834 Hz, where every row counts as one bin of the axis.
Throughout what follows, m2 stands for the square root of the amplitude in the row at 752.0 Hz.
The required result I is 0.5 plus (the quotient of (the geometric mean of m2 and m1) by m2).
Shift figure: 4.04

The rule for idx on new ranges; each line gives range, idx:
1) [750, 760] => 2.36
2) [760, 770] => 2.37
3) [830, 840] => 2.32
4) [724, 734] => 2.08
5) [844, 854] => 2.25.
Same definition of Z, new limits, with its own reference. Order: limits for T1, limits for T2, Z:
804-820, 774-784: 1.10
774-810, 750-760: 1.15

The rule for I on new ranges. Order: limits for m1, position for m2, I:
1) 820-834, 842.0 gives 4.11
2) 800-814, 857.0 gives 4.42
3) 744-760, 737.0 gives 4.81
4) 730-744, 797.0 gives 3.93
